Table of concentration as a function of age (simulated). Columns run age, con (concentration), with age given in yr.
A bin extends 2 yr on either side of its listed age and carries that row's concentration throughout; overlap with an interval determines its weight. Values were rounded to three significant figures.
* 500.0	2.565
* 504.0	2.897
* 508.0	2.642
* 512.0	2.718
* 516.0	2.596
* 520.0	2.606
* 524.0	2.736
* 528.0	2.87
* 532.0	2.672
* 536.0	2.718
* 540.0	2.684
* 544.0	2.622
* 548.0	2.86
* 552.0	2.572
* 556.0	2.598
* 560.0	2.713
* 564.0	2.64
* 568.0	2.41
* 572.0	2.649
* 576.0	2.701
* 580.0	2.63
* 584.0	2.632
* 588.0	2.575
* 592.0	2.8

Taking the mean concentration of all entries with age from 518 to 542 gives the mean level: 2.71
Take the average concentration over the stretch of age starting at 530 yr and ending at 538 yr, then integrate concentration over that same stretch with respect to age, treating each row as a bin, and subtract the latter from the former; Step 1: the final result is -18.9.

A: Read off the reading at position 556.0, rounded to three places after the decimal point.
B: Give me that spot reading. 2.598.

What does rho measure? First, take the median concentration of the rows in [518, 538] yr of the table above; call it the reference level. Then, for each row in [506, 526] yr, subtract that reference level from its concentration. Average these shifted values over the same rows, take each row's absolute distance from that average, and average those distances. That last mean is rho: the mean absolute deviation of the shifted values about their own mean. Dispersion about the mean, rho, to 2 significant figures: 0.054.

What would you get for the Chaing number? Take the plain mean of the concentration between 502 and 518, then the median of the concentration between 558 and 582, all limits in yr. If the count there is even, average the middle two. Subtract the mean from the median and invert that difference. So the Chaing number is -15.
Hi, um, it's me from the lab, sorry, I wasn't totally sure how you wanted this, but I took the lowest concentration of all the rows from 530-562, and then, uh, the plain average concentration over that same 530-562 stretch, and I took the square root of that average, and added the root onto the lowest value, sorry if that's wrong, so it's 4.21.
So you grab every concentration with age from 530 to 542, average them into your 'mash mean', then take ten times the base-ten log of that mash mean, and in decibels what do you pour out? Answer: 4.30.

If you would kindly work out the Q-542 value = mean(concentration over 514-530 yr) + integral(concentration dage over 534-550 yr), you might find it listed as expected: 46.2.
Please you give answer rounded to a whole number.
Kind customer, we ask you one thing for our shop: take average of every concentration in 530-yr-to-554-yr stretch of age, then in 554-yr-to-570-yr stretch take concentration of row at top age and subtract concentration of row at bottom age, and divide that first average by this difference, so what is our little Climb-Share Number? -14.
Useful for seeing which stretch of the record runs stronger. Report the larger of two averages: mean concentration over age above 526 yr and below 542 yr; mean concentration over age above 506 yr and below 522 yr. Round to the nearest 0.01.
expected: 2.74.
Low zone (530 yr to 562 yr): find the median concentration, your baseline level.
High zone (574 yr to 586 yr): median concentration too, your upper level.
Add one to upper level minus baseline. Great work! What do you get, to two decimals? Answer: 0.95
